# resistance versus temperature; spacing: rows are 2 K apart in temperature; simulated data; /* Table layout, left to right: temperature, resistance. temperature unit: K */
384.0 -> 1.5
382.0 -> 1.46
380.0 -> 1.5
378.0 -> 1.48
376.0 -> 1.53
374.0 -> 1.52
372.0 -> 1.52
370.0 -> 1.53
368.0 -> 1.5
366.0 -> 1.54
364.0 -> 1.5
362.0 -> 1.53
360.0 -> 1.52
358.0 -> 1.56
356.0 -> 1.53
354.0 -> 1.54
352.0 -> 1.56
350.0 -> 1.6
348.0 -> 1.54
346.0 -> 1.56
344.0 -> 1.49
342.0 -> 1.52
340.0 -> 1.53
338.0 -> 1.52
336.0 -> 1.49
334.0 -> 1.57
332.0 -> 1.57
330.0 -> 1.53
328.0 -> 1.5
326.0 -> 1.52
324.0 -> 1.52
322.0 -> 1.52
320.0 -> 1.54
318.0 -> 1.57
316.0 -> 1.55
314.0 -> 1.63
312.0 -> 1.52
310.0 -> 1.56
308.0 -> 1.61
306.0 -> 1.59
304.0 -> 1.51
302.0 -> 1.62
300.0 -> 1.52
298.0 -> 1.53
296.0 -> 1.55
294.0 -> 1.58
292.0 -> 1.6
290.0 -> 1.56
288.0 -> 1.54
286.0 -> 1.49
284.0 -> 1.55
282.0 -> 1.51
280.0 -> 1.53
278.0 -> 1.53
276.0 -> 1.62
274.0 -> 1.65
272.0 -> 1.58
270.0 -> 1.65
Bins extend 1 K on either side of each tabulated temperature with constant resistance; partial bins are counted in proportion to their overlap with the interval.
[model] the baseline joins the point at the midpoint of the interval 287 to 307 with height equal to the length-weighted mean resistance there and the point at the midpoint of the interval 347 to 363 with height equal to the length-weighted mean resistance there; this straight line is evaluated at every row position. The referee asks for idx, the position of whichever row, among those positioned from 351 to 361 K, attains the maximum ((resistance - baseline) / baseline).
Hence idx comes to 358.0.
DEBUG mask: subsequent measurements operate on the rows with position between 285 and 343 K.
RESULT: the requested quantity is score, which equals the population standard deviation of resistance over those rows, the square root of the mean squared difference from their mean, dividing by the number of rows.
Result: 0.037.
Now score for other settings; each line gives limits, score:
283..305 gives 0.037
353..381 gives 0.020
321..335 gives 0.025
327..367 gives 0.028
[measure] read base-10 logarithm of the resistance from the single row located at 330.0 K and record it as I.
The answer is 0.185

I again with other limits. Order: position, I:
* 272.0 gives 0.199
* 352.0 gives 0.193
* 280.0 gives 0.185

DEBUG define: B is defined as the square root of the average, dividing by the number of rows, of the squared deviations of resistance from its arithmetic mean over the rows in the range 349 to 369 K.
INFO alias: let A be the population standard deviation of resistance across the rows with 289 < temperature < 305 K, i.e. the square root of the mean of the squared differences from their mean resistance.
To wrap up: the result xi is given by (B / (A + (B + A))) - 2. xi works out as -1.72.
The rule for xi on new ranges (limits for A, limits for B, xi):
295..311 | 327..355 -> -1.71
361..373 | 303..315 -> -1.41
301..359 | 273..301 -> -1.63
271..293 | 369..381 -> -1.84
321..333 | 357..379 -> -1.67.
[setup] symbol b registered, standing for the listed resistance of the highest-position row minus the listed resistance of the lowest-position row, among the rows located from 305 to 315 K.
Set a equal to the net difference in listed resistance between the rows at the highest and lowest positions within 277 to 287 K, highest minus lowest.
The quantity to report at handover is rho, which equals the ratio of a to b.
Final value -1.0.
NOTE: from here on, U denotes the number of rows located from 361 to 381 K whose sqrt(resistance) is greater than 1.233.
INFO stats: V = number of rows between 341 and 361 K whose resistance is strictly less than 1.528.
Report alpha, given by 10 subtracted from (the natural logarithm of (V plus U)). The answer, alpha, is -8.1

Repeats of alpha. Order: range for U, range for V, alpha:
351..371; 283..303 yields -7.8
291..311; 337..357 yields -7.6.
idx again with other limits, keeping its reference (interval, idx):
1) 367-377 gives 376.0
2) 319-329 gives 320.0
